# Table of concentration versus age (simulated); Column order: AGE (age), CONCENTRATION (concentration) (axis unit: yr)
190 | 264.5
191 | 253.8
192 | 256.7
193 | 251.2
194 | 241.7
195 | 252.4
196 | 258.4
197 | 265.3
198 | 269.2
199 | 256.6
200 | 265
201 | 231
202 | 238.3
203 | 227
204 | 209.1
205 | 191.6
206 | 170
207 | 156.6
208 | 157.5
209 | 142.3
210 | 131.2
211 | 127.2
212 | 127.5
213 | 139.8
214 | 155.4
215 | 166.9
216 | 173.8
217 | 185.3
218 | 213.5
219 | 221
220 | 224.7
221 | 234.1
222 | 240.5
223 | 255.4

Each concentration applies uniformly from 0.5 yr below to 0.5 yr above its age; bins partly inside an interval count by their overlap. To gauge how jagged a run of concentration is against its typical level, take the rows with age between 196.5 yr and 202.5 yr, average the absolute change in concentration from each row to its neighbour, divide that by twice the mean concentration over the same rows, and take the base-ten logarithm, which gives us -1.58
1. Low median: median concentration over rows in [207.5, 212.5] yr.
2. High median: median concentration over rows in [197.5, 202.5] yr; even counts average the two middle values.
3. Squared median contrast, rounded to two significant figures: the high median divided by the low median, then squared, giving 3.8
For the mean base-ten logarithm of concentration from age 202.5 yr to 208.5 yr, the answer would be 2.26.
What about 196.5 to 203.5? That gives 2.40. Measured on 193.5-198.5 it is 2.41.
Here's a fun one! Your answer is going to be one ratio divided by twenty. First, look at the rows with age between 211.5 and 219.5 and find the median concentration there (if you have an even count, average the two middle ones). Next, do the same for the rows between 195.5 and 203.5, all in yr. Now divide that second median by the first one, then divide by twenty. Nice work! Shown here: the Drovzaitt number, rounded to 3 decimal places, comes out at 0.076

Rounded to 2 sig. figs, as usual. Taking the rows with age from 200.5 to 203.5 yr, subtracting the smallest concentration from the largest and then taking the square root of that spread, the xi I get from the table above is 3.4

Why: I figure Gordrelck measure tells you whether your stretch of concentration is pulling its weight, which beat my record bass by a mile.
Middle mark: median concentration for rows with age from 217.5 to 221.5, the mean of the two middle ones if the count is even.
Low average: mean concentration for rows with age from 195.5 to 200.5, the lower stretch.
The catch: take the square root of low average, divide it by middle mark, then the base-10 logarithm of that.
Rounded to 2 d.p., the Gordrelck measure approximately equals -1.14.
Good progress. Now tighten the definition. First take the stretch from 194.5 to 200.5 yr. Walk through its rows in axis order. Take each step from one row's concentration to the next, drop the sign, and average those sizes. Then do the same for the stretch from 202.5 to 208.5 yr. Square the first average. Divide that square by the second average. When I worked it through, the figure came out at 4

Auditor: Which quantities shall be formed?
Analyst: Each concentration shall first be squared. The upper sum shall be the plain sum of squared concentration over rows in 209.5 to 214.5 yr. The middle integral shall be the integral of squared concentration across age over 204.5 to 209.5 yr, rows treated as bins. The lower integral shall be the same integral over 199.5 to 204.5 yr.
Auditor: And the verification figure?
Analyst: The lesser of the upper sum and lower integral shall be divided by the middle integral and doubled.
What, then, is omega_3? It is 1.4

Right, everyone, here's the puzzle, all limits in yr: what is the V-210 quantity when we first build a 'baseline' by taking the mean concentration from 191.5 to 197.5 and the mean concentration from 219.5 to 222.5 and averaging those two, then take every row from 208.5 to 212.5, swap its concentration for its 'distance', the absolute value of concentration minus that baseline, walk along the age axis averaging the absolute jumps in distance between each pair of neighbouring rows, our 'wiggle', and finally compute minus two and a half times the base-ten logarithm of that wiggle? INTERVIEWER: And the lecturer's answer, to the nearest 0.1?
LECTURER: -1.8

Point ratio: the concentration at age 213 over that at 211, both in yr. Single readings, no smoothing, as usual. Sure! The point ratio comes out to 1.10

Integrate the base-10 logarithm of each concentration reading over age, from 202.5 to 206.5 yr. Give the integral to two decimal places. 9.19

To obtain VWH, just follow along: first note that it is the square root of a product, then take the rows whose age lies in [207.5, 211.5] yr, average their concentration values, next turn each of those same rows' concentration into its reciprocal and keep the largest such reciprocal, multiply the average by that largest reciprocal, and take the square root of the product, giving 1.05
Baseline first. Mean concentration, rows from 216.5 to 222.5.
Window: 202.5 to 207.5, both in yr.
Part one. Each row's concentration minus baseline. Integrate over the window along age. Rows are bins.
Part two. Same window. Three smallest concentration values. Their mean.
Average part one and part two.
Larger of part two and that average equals 173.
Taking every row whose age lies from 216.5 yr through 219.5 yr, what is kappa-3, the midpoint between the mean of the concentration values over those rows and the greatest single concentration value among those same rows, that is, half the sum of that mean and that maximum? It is 214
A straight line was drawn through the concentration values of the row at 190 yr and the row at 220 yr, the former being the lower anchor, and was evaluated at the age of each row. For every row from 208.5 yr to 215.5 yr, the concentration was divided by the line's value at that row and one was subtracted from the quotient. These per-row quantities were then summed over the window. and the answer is -2.8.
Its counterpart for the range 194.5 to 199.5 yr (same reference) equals 0.1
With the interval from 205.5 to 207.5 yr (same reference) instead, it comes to -0.7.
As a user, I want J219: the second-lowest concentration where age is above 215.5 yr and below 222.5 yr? 185.3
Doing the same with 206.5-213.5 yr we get 127.5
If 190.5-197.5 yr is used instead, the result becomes 251.2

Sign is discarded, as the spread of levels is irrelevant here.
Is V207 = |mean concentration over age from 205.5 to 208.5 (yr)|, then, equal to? 161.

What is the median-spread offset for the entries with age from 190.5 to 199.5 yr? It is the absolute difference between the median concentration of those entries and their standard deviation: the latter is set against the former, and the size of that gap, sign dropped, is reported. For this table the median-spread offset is 249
